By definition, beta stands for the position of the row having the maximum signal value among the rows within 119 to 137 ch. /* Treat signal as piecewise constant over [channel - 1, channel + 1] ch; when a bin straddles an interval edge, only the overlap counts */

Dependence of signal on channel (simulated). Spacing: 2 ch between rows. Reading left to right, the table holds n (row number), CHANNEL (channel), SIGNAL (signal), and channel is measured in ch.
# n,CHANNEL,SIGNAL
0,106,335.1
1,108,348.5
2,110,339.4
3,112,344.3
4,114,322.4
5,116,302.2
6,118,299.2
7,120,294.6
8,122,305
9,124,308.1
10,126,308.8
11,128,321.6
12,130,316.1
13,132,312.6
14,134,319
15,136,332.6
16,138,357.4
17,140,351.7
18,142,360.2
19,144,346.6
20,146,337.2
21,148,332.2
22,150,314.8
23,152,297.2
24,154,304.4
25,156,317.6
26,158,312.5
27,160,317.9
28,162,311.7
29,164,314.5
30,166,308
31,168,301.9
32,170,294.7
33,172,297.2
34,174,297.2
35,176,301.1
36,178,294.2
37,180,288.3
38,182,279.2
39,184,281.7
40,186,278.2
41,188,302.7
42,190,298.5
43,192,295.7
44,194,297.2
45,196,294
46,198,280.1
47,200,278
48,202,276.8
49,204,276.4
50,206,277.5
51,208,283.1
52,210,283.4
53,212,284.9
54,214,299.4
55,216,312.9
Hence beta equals 136 ch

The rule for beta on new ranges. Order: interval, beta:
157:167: 160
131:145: 142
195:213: 196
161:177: 164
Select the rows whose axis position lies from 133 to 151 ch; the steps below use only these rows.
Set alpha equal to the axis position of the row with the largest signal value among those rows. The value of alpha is 142 ch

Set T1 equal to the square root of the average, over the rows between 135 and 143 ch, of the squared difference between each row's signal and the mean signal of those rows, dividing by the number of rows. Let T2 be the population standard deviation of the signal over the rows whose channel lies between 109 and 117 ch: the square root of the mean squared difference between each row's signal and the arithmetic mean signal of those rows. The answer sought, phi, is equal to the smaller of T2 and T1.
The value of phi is 11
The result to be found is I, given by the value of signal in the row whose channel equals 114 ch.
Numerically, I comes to 322.4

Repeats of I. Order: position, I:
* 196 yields 294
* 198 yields 280.1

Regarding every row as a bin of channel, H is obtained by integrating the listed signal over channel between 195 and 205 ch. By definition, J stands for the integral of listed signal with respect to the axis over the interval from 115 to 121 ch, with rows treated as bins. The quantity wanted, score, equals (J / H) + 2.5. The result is 3.1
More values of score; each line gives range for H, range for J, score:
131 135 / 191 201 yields 4.8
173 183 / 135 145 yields 3.7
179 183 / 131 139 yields 4.8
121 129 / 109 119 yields 3.8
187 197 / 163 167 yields 2.9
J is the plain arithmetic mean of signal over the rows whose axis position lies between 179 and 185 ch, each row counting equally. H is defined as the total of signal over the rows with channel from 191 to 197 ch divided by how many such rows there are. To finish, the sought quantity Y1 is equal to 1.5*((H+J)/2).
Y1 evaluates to 434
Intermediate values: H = 296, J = 283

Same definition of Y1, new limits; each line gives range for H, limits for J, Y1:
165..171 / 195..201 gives 439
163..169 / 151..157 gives 461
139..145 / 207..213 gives 477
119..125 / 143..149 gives 481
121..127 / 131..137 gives 472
